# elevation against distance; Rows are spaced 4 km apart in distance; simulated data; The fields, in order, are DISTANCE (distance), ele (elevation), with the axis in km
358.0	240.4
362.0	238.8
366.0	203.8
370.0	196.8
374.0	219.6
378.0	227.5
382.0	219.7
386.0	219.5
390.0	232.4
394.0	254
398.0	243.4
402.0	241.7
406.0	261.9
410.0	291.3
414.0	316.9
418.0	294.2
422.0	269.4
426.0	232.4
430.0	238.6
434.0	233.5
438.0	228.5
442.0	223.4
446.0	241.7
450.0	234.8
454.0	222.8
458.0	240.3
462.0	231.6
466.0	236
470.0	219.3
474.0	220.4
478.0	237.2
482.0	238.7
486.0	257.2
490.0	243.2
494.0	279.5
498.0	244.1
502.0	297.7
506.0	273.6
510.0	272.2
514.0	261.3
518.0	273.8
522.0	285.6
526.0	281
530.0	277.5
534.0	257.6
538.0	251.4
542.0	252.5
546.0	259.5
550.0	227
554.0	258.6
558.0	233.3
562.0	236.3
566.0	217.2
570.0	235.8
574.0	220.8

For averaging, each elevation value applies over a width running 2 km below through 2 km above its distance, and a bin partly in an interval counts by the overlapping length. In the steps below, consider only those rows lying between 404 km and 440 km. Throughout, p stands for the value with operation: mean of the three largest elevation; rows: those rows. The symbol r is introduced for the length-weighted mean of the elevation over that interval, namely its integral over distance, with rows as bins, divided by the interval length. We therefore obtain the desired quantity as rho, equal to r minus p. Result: -38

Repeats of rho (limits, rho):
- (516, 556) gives -19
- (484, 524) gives -19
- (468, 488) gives -10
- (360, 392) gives -13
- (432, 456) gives -6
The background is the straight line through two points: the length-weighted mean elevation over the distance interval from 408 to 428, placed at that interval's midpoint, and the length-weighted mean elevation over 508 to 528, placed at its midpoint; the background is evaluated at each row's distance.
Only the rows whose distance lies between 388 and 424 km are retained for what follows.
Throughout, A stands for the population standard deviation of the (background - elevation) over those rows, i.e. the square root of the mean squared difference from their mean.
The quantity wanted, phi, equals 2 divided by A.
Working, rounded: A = 27.2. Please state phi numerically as 0.07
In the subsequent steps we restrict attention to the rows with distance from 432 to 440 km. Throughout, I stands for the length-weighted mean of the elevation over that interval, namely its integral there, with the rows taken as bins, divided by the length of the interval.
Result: 231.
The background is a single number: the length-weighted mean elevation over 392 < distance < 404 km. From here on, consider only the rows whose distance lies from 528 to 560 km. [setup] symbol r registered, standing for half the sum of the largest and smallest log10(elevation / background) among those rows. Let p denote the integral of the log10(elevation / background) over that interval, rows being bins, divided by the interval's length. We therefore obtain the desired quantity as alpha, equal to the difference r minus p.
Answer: -0.0013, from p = 0.01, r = 0.008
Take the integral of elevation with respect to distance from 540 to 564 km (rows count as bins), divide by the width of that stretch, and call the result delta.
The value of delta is 245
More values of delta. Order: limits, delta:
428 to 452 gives 233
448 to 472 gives 231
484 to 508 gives 266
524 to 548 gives 263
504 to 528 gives 275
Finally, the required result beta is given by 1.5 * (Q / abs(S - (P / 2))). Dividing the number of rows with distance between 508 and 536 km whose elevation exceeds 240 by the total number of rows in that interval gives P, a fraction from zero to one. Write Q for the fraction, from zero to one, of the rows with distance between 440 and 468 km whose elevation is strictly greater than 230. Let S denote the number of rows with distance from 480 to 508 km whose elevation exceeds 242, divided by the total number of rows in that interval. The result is 3.0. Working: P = 1.0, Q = 0.7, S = 0.9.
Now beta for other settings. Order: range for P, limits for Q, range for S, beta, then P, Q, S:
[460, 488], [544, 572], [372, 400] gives 5.0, 0.1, 0.7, 0.3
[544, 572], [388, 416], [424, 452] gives 10.5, 0.3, 1.0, 0.0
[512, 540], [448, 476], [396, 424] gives 2.4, 1.0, 0.6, 0.9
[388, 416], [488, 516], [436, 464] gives 3.5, 0.9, 1.0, 0.0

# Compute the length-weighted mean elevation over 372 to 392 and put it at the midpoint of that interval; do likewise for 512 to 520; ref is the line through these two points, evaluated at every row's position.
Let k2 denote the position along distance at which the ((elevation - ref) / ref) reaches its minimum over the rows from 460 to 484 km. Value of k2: 474.0 km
